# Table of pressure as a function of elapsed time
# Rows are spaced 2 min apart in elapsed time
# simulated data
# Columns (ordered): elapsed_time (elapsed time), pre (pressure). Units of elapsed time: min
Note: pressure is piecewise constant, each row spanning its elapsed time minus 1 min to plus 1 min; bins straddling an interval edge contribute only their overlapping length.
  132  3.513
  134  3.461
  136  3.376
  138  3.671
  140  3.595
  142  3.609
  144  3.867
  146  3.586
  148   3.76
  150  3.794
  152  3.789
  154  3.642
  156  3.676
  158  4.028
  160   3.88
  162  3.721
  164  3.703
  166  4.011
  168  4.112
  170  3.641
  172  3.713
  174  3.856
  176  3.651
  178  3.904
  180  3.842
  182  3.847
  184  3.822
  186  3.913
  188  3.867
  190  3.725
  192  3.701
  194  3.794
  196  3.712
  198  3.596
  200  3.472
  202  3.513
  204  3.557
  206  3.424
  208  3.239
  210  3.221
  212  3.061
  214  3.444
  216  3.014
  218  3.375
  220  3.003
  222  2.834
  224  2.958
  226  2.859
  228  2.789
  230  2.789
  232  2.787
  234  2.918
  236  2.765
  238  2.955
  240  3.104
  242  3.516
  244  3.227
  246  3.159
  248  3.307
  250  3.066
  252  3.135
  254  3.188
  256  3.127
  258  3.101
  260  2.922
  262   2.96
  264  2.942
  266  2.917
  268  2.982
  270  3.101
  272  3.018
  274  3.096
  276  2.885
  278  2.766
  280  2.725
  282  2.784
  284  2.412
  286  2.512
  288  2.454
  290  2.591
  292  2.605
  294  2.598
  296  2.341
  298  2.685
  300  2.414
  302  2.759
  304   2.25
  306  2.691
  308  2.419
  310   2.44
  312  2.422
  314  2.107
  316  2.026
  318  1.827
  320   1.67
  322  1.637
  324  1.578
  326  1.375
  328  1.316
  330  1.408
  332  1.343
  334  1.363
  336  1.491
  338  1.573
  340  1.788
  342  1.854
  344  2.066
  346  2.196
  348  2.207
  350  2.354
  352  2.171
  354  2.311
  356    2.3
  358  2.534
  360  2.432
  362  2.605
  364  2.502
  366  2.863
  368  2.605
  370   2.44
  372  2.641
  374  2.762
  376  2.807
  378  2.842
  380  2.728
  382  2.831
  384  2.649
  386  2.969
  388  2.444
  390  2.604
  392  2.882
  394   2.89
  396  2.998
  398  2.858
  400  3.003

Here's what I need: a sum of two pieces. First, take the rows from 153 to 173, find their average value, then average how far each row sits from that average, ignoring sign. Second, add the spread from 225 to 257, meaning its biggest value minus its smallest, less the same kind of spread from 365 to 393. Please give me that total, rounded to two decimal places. 0.38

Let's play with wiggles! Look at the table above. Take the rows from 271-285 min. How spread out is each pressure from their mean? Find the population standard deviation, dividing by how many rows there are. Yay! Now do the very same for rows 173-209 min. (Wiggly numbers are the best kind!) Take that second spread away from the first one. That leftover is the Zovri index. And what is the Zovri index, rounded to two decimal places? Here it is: 0.02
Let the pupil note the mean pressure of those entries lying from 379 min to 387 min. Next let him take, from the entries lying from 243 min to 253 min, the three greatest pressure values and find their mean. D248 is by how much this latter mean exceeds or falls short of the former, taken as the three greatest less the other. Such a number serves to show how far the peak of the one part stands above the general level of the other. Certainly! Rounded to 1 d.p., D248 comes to 0.4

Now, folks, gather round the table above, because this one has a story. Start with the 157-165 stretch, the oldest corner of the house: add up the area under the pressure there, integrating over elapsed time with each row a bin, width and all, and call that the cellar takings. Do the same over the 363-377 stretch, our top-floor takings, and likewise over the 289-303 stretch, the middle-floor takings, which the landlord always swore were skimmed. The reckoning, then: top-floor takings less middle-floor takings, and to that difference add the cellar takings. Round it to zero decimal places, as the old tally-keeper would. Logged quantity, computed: 32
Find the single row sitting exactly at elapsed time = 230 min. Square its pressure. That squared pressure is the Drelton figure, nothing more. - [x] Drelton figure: 8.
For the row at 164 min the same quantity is 14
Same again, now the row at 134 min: 12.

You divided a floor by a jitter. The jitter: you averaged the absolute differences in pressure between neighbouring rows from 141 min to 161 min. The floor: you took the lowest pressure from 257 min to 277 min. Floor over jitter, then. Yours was 18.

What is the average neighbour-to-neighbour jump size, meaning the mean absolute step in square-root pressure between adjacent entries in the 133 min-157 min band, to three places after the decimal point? 0.033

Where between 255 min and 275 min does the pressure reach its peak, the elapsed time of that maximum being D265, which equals 256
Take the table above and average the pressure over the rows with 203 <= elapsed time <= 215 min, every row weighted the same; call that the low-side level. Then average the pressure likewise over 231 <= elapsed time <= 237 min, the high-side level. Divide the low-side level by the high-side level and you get 1.18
